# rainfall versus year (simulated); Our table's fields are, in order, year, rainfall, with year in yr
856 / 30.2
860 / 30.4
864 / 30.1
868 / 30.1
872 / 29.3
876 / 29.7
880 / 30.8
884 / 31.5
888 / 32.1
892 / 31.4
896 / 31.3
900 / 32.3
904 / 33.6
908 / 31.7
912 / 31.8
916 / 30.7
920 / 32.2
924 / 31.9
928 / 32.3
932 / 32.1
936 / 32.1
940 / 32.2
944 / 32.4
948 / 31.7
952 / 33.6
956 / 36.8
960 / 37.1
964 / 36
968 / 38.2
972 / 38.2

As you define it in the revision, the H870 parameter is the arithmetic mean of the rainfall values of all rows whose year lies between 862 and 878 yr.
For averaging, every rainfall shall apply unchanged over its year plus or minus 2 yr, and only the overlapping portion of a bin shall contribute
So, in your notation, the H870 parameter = 29.8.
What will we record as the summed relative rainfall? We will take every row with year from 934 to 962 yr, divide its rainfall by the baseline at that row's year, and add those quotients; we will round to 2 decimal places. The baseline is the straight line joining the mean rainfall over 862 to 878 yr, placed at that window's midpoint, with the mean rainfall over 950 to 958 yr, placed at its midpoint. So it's 6.77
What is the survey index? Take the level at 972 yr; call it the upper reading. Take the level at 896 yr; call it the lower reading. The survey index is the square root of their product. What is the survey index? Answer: 35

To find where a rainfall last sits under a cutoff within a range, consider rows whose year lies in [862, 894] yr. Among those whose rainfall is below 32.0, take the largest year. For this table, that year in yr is 892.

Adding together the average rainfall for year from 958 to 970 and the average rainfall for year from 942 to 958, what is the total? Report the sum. 70.7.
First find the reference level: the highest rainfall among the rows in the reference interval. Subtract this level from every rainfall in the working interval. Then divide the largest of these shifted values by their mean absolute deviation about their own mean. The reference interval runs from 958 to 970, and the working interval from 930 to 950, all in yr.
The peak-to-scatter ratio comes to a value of -36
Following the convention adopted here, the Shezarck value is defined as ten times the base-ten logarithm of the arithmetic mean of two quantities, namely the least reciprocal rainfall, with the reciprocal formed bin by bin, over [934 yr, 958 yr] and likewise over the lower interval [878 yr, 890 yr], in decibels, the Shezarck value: -15.4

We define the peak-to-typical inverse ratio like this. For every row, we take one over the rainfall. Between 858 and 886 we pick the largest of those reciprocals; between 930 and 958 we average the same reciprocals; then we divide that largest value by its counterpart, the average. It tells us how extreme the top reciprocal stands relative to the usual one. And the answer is 1.12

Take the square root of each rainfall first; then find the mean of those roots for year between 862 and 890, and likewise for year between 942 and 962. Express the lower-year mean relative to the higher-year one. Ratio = 0.94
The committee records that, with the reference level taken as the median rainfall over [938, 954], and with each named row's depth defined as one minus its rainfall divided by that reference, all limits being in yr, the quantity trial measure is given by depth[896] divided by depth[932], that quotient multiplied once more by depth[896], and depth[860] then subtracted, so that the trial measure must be 0.10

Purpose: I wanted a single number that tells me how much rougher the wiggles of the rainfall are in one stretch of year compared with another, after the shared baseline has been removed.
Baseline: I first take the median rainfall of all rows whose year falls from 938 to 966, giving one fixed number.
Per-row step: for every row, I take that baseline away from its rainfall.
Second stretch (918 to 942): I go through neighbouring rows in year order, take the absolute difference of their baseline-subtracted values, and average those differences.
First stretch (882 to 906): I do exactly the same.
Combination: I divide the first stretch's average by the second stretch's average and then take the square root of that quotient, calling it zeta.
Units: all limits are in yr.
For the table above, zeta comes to 1.9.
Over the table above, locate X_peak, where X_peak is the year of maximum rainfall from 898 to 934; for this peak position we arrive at 904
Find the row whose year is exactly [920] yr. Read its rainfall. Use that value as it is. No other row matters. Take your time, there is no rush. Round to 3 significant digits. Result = 32.2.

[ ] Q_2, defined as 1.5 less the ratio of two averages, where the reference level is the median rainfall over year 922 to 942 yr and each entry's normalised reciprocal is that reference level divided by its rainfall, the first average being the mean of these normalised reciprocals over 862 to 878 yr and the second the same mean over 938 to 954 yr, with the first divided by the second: 0.411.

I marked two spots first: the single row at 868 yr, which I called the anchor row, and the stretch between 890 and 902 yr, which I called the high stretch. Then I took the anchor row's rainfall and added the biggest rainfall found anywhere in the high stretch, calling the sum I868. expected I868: 62.4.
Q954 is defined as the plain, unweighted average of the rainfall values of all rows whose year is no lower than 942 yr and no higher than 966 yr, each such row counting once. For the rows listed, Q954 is 34.6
